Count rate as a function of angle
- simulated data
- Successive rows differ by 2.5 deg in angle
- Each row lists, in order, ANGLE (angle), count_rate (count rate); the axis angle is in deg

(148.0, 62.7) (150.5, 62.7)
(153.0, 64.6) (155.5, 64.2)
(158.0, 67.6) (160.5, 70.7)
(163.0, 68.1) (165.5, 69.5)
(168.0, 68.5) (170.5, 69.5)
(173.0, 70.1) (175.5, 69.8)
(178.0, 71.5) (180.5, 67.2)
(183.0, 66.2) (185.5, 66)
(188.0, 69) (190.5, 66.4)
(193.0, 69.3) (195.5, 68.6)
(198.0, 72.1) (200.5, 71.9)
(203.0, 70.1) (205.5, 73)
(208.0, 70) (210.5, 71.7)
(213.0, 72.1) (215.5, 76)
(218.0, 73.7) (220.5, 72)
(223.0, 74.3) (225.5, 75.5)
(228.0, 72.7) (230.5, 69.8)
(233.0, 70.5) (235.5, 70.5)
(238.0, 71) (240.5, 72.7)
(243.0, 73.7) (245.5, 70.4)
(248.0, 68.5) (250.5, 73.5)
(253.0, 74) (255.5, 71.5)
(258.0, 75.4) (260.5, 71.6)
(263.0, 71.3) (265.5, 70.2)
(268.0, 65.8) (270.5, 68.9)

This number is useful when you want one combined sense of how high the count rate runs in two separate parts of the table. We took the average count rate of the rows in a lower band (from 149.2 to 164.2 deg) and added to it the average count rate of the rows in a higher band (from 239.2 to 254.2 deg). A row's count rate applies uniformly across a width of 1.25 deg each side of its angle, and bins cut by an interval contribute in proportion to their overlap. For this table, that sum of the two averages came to 138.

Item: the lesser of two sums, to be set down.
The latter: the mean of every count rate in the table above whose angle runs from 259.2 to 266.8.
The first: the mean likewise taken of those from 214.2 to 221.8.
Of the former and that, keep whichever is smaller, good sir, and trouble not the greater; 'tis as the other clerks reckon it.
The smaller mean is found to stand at 71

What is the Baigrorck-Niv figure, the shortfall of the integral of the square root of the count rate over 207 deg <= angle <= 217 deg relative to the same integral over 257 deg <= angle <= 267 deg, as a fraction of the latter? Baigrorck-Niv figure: 0.00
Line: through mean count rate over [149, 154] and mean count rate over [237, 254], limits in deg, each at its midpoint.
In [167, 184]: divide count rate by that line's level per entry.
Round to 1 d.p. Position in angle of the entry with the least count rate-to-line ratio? 183.0 deg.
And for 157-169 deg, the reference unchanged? 168.0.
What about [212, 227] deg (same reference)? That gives 220.5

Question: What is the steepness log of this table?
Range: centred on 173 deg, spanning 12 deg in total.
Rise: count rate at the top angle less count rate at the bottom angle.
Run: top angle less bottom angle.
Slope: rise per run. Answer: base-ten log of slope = -0.52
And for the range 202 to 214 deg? -0.70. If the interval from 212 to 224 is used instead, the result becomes -0.66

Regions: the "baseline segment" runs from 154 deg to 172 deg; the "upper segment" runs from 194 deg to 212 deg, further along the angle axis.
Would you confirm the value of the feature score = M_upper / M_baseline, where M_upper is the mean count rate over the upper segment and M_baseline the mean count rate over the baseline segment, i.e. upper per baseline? 1.04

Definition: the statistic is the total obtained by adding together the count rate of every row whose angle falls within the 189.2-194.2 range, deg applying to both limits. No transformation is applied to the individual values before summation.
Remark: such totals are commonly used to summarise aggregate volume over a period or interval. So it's 136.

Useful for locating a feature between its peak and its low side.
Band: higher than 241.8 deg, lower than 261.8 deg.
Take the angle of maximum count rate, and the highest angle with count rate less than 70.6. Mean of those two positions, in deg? 253.0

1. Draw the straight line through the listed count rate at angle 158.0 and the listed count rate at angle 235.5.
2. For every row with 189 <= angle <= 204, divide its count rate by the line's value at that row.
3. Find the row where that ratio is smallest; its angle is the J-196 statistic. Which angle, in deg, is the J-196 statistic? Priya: 190.5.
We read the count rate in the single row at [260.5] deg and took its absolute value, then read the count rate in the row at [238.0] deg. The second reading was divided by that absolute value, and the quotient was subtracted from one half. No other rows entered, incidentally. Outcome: -0.492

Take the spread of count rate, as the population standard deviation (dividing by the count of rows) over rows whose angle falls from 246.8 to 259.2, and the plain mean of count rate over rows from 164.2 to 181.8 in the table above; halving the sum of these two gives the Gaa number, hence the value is 35.9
